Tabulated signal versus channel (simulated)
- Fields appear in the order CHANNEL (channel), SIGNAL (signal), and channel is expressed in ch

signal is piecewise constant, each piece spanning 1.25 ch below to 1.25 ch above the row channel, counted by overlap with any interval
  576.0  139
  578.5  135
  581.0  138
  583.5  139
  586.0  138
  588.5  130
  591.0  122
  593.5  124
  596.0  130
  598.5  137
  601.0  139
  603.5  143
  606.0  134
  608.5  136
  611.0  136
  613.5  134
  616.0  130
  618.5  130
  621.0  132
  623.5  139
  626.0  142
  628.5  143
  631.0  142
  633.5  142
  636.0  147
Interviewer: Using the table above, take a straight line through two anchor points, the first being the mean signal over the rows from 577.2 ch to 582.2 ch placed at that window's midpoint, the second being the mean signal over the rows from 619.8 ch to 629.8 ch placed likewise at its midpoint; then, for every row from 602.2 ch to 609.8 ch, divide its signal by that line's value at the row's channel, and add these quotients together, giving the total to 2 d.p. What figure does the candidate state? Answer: 2.99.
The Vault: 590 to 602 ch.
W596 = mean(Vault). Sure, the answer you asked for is 130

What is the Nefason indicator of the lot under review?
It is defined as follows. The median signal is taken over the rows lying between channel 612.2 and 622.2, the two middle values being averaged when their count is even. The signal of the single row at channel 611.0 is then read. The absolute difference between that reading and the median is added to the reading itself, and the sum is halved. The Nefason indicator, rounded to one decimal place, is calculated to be 70.5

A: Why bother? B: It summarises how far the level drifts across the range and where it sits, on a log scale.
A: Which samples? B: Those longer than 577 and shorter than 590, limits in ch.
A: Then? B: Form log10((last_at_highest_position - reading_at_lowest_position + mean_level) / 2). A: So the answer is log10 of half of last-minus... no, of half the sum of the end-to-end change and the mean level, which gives 1.82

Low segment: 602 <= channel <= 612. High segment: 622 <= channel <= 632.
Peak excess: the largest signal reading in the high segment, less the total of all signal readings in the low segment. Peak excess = -406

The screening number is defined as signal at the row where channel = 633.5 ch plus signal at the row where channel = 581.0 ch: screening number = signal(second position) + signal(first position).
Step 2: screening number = 280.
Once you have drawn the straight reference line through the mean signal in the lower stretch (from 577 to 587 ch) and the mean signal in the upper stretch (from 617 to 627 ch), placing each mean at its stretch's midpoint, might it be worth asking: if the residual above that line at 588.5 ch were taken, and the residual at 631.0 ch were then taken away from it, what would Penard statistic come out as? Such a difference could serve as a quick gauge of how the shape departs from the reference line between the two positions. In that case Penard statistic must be -14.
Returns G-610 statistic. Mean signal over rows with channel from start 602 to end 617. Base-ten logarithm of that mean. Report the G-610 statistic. 2.132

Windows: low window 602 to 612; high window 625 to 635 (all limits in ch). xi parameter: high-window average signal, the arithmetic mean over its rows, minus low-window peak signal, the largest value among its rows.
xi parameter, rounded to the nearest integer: -1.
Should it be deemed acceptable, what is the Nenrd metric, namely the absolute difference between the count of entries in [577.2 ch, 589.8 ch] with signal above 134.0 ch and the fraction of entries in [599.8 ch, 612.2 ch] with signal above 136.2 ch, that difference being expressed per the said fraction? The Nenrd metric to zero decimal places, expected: 9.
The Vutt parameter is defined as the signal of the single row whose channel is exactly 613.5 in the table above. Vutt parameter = 134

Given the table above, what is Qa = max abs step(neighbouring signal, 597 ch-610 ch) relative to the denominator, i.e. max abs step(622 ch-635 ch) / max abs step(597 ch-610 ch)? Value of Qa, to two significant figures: 0.33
